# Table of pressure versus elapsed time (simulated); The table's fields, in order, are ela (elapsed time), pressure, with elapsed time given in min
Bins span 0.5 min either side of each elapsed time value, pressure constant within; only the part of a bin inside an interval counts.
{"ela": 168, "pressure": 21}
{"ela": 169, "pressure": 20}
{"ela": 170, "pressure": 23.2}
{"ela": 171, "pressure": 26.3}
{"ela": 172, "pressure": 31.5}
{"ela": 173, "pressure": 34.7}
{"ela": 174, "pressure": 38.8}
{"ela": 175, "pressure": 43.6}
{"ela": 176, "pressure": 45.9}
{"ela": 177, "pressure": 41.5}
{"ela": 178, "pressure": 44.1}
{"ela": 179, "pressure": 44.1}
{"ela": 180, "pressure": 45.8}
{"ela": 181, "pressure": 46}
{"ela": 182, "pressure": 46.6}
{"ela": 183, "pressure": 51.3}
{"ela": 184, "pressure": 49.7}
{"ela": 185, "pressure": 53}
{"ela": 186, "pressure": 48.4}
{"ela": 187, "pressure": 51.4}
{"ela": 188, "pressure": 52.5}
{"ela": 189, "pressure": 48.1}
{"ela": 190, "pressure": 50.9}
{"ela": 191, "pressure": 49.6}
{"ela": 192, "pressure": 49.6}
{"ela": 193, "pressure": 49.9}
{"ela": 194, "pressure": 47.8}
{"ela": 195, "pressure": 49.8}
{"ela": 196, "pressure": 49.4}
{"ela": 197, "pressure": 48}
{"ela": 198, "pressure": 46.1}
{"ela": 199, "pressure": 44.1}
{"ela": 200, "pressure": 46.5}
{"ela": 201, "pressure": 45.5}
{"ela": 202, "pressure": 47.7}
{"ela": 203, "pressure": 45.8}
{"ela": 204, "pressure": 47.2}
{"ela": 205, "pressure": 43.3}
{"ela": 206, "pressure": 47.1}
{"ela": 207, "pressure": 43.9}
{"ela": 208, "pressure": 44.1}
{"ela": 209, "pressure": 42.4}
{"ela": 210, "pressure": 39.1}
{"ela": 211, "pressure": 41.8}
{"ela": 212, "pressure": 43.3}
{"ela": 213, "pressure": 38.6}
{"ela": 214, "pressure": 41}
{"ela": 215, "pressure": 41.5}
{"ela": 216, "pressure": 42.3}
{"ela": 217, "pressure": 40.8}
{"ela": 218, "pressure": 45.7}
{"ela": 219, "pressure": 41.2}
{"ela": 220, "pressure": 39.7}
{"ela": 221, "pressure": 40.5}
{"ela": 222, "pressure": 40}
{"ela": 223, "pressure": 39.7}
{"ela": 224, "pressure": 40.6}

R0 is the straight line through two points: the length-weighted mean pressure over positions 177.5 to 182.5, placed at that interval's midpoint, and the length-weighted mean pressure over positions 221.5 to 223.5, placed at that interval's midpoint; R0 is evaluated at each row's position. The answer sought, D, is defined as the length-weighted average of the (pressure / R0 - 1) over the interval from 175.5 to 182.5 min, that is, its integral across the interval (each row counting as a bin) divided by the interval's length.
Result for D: -0.01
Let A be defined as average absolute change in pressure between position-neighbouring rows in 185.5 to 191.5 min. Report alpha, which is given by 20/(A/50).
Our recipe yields 397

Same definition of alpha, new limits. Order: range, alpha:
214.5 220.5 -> 379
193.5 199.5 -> 649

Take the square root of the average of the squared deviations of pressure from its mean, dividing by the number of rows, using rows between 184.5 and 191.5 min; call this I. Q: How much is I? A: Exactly 1.8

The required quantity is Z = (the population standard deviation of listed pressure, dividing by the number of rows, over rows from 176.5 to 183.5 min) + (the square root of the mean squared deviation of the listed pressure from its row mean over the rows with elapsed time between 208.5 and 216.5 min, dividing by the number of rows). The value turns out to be 4.3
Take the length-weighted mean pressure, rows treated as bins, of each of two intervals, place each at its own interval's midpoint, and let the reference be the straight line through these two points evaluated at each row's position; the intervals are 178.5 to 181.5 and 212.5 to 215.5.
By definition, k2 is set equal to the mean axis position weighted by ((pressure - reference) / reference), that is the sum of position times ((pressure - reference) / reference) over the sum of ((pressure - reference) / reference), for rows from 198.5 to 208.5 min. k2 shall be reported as 203.6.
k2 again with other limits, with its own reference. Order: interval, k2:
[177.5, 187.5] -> 185.3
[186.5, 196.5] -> 191.4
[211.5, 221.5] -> 217.2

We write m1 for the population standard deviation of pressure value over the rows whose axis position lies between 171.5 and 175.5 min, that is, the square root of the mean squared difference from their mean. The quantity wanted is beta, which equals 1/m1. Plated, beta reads 0.22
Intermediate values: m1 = 4.5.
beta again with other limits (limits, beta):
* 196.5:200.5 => 0.72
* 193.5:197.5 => 1.16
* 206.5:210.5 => 0.50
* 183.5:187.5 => 0.58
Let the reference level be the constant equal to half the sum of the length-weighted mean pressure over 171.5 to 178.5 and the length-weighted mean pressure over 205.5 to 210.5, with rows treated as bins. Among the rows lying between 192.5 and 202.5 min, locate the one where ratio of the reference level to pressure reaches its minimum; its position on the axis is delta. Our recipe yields 193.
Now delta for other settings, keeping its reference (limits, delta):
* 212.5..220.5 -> 218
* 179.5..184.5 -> 183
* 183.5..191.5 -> 185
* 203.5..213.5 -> 204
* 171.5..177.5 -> 176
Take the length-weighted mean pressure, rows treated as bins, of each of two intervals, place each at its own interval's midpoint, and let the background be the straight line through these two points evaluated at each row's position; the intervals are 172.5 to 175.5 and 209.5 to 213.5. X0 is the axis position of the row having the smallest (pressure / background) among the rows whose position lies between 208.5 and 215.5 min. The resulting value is 213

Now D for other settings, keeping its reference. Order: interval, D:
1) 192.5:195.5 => 0.13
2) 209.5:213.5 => -0.01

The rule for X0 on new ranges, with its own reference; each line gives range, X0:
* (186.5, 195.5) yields 194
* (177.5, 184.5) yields 179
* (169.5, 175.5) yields 170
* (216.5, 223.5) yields 223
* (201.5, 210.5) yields 210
